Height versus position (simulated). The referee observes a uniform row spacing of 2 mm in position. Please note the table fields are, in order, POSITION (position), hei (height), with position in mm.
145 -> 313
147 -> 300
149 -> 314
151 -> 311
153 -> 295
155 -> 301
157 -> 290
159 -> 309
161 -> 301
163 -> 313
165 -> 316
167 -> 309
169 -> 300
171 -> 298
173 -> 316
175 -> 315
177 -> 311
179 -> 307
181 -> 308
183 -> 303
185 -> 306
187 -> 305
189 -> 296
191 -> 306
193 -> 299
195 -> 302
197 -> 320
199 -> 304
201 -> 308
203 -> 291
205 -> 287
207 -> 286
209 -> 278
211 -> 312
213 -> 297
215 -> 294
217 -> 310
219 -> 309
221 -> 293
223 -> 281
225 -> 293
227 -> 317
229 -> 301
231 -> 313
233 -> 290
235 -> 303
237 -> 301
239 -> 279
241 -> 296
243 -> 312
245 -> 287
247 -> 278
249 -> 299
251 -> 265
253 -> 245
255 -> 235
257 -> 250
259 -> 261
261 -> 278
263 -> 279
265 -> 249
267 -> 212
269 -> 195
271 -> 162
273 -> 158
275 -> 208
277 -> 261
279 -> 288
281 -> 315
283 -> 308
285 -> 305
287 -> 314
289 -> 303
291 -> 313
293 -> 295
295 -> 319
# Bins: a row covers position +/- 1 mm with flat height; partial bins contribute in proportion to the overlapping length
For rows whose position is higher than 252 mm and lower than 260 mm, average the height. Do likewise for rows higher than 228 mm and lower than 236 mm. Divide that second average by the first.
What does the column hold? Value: 1.22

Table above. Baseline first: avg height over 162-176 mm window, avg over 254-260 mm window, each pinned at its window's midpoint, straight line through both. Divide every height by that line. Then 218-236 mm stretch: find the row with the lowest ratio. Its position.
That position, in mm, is 223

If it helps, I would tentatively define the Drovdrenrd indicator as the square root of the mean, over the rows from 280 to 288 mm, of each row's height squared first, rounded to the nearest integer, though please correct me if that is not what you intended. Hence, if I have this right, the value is 311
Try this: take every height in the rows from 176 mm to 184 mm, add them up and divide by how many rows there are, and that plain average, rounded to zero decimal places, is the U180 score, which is 307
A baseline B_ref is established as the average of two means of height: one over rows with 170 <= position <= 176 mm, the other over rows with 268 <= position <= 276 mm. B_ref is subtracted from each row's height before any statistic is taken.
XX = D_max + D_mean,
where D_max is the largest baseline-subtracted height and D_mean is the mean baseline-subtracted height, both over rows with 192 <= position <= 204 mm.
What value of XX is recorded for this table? 134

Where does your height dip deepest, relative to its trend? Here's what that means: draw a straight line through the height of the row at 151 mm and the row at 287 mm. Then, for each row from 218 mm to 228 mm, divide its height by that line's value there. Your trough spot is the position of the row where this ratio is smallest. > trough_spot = 223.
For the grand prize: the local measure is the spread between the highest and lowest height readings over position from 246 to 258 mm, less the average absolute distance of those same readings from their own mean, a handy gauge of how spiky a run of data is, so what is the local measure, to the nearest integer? 45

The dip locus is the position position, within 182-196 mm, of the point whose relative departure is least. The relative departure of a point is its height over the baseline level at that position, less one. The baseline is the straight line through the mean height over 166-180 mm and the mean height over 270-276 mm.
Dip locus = 183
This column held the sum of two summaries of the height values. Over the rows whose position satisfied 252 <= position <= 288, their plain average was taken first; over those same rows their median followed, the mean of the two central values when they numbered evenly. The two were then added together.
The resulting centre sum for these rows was 507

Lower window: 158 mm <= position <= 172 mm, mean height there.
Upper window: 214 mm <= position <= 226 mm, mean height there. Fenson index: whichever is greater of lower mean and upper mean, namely 307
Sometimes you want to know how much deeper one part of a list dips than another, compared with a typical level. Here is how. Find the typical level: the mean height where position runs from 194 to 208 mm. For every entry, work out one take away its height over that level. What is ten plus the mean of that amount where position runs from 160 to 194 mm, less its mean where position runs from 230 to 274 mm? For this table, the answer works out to 9.85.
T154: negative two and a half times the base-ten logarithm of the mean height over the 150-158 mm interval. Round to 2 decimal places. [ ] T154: -6.19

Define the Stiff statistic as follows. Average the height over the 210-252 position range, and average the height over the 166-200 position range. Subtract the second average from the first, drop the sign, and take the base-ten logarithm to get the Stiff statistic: 1.0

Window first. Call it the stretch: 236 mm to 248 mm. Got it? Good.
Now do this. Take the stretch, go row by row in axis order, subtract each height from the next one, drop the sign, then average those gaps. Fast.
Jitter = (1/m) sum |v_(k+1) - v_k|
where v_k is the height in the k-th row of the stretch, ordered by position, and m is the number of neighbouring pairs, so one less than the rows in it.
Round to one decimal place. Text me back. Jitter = 17.8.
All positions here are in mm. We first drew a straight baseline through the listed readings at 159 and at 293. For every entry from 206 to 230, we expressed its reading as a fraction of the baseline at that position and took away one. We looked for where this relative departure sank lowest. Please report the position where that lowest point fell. 209 mm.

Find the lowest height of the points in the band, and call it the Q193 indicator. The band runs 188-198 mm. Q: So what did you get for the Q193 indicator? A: 296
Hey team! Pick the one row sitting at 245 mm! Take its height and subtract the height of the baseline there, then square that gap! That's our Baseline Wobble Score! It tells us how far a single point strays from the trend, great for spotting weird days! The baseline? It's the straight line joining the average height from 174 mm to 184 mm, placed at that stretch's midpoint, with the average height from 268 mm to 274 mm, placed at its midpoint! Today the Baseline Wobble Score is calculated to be 5864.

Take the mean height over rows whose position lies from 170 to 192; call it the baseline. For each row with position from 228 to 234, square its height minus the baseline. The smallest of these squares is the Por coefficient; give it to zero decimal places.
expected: 30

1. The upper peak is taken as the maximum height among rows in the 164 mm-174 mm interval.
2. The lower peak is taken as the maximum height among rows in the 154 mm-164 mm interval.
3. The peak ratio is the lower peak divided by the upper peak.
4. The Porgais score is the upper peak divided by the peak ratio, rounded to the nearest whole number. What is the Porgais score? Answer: 319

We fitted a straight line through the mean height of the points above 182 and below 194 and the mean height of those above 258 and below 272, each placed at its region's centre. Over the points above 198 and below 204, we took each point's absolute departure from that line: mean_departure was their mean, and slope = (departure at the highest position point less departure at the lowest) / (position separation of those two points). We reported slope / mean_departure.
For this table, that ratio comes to -0.23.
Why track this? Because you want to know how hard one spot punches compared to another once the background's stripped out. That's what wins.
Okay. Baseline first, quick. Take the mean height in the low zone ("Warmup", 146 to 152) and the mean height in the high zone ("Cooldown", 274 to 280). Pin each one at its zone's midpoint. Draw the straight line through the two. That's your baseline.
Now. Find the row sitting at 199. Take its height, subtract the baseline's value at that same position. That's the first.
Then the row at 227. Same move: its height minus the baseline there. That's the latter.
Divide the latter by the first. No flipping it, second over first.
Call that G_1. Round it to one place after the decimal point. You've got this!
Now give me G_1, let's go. 2.4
